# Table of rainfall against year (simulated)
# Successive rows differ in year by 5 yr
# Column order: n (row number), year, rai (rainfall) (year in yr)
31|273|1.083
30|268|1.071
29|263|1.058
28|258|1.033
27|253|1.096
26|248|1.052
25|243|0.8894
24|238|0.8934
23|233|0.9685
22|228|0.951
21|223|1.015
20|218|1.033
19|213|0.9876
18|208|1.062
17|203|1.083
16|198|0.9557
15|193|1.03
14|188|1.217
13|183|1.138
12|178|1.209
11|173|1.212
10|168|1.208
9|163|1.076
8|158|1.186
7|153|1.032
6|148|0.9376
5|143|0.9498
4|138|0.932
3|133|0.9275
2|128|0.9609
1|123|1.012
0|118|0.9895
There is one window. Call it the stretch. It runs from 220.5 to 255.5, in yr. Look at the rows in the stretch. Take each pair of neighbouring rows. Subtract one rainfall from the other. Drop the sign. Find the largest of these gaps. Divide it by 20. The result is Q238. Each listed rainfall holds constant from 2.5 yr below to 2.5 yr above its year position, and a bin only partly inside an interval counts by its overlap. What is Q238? 0.0081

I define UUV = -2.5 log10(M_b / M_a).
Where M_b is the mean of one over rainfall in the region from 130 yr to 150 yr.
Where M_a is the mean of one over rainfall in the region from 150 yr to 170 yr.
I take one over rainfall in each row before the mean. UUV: -0.19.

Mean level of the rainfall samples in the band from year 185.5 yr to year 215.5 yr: 1.06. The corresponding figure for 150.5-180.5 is 1.15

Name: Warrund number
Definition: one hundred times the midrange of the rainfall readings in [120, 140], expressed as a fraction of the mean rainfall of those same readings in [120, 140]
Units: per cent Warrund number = 101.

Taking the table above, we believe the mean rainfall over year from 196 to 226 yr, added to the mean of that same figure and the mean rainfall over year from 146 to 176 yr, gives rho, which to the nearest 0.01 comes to 2.09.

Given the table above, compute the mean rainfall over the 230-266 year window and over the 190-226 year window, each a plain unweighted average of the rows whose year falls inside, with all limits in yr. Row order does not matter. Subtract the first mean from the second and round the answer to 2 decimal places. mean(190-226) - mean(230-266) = 0.03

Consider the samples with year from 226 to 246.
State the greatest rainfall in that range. 0.9685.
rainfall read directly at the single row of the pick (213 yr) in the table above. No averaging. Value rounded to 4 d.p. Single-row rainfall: 0.9876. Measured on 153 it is 1.0320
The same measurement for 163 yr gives 1.0760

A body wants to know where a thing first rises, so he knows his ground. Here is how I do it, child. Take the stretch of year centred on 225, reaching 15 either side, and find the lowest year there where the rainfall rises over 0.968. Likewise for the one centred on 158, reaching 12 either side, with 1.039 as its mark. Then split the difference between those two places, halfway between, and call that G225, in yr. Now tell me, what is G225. 185.5 yr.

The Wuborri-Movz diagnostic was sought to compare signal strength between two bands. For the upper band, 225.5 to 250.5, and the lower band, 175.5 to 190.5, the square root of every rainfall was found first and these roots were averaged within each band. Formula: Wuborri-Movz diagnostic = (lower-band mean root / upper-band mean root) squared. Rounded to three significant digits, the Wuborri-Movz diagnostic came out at 1.25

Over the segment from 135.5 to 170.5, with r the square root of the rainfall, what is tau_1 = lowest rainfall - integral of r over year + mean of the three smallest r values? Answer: -33.8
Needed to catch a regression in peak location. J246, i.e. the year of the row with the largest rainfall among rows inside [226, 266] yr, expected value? 253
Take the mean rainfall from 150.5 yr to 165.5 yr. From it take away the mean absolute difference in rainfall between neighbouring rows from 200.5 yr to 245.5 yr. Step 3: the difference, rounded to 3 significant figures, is 1.06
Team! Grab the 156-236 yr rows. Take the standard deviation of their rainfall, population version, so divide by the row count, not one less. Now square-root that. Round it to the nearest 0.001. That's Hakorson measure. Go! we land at 0.309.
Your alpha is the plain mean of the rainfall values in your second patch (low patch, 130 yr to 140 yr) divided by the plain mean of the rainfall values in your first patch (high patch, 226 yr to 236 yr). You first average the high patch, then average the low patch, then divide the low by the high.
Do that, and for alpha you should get 0.97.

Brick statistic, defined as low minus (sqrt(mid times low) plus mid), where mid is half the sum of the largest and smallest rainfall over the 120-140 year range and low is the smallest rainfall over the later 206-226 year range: -0.96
